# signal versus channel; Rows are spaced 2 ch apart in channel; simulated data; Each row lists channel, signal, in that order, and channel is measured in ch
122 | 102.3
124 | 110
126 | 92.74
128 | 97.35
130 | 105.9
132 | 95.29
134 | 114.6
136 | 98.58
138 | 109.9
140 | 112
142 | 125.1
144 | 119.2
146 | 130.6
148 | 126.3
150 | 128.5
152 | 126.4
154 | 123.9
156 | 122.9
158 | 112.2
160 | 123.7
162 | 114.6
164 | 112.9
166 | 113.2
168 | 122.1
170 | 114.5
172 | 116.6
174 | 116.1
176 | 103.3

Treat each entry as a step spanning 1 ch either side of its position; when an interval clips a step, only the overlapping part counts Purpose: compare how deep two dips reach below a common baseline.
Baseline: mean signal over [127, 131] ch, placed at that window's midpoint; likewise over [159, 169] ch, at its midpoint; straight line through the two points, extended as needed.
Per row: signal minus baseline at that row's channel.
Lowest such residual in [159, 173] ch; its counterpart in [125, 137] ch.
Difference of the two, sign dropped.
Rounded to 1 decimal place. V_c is 2.2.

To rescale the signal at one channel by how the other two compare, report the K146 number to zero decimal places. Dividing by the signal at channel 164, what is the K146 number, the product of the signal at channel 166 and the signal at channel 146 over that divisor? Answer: 131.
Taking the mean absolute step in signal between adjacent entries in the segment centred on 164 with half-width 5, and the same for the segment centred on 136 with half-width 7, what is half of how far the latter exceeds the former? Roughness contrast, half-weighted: 3.5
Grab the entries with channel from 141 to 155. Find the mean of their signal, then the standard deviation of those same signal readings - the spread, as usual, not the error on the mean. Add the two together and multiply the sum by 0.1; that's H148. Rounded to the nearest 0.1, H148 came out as 12.9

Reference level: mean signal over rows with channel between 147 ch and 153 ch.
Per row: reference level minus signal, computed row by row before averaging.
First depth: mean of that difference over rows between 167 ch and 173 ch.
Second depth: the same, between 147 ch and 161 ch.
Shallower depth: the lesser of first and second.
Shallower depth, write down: 3.7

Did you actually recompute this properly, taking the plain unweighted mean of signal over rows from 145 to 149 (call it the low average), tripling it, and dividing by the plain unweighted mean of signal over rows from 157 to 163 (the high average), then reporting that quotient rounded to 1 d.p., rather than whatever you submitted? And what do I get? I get 3.3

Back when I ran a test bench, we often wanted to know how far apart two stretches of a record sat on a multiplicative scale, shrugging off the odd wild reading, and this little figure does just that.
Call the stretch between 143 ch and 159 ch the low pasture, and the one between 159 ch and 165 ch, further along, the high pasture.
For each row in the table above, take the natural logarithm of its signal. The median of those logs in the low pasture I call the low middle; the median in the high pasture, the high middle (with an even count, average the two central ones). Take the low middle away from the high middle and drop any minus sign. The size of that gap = 0.09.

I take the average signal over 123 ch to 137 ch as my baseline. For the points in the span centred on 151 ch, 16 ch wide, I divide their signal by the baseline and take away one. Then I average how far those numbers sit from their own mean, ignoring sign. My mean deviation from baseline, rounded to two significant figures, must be 0.042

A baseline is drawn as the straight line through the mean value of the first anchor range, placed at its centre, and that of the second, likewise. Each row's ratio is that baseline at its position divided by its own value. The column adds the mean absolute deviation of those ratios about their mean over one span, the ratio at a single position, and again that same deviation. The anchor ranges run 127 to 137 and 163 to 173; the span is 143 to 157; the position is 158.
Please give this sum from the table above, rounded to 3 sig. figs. 1.05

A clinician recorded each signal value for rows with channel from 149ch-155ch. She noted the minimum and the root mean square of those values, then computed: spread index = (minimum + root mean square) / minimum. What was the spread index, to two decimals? 2.02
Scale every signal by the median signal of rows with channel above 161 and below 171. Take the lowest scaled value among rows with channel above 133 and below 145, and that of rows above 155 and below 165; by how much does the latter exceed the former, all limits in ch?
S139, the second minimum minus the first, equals 0.119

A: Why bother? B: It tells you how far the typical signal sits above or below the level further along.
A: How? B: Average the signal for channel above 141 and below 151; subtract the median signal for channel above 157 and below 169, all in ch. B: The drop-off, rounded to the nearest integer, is 12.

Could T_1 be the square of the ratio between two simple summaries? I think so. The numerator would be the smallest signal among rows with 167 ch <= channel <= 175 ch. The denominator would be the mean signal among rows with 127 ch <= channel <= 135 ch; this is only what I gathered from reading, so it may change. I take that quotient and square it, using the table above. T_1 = 1.23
